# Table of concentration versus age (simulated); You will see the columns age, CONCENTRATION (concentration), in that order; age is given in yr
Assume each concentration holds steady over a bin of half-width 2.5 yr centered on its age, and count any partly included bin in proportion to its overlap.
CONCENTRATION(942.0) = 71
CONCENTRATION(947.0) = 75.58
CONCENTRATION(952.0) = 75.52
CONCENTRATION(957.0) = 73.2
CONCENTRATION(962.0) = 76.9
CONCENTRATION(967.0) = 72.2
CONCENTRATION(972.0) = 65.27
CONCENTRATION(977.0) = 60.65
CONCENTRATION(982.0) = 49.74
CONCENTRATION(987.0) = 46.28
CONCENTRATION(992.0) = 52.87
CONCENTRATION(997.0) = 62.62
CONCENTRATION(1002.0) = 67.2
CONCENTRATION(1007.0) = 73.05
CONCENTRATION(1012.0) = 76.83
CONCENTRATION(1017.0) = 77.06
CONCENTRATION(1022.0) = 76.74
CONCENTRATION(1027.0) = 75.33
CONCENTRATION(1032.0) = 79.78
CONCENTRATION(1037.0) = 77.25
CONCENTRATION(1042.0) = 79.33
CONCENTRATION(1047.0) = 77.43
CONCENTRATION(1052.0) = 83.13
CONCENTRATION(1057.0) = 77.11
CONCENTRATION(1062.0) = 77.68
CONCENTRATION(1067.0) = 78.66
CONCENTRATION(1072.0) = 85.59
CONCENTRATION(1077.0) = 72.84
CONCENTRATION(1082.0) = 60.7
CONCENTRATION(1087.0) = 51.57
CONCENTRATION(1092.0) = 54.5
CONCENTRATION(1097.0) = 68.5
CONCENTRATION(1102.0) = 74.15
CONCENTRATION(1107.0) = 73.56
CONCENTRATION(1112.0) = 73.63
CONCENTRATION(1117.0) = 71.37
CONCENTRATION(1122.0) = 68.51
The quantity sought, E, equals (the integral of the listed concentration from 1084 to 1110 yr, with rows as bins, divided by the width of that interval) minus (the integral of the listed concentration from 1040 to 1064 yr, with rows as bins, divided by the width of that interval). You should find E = -14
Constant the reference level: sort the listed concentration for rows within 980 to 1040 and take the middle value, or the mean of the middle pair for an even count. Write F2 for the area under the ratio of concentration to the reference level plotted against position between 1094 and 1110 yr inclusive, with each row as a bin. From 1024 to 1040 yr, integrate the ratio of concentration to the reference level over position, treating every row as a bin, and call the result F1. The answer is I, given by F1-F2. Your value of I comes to 1.3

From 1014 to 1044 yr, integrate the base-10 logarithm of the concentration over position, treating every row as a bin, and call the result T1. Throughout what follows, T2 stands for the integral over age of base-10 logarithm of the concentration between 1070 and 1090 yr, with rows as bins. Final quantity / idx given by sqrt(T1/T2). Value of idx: 1.25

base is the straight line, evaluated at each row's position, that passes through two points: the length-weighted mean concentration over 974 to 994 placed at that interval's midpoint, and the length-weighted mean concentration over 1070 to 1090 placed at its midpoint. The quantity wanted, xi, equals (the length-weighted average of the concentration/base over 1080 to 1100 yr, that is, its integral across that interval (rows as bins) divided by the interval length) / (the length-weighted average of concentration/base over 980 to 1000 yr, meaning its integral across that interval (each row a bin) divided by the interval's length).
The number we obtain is 0.87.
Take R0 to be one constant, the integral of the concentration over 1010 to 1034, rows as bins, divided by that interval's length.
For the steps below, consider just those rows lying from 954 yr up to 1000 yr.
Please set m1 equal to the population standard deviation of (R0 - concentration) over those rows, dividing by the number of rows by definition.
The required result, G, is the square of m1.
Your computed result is 105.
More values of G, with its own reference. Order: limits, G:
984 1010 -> 93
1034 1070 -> 4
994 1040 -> 27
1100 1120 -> 1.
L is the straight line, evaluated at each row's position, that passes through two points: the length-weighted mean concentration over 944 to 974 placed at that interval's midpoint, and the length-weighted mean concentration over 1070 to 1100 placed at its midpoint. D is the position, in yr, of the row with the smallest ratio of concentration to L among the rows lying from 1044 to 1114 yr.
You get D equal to 1087.0 yr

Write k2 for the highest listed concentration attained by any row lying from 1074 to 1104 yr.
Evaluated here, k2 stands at 74.15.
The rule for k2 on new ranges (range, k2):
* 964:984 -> 72.2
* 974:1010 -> 73.05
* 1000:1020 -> 77.06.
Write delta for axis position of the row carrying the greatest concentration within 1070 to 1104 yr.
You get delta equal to 1072.0 yr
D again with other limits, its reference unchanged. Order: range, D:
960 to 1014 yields 987.0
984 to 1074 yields 987.0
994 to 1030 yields 997.0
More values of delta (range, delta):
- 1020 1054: 1052.0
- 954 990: 962.0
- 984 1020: 1017.0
